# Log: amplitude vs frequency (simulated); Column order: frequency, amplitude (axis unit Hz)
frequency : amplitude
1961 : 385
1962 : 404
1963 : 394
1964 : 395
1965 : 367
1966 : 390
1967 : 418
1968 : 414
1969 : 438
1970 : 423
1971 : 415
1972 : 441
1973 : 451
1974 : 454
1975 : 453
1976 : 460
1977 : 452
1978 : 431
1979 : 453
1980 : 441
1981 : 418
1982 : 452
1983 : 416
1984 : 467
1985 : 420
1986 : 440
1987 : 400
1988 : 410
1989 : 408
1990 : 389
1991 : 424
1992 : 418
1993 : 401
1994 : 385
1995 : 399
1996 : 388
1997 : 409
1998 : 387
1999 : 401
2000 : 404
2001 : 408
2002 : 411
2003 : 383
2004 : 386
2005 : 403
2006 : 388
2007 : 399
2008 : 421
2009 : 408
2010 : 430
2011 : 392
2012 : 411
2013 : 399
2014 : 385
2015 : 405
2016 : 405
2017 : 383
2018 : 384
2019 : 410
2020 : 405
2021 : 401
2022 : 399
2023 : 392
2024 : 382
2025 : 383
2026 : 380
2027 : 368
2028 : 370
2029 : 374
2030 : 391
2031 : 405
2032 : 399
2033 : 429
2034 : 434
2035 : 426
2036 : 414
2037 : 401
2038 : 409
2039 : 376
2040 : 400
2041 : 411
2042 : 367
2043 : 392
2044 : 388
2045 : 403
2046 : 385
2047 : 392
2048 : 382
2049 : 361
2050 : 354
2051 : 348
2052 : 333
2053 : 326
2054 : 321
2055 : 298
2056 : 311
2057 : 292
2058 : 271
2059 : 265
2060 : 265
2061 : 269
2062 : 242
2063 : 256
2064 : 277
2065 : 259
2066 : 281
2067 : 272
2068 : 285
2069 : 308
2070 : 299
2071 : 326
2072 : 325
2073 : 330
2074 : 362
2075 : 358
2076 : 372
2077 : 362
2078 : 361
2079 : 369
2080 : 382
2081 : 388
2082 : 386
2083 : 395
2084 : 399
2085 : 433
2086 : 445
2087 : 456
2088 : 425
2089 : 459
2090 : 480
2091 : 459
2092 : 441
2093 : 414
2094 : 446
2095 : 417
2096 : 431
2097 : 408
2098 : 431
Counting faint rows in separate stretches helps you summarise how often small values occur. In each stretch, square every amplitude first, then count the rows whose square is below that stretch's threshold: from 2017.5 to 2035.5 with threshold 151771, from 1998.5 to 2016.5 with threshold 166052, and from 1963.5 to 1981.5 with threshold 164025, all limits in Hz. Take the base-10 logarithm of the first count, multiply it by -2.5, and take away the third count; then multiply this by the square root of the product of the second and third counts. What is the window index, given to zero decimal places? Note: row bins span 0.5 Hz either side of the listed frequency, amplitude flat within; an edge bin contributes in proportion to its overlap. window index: -31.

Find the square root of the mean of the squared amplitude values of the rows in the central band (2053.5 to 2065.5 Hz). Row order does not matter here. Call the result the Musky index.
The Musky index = 278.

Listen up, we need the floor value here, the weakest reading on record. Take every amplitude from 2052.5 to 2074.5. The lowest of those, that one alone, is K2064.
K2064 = 242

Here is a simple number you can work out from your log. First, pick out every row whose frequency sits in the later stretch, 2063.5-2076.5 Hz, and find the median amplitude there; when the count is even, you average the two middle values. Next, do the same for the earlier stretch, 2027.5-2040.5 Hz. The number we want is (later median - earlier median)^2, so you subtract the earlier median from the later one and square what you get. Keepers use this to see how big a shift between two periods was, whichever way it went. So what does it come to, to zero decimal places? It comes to 8649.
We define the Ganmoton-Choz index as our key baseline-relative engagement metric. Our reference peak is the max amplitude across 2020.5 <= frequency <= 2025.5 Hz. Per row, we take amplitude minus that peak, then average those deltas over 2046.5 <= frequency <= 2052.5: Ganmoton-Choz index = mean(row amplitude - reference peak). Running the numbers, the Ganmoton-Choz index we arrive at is -39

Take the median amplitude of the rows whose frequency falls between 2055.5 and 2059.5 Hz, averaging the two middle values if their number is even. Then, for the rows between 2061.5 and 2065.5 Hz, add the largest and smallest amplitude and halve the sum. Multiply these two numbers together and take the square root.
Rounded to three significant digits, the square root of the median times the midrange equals 270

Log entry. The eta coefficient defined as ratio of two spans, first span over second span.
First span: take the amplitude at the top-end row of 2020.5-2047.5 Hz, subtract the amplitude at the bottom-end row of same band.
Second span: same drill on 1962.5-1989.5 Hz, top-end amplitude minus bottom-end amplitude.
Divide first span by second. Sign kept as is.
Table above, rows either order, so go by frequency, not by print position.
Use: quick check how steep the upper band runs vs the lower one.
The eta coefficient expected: -0.6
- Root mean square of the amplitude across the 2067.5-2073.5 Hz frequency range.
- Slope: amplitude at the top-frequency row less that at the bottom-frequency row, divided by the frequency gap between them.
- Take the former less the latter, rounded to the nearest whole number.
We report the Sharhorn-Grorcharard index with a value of 304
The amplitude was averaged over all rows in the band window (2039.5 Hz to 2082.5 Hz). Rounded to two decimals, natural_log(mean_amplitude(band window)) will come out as 5.81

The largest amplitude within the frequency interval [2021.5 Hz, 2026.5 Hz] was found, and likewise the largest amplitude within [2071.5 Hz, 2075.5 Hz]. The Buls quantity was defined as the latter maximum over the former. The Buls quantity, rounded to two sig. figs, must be 0.91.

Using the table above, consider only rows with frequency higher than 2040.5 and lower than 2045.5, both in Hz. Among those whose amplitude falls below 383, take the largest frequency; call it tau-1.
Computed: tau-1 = 2042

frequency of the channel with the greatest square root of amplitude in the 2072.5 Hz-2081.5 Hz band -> 2081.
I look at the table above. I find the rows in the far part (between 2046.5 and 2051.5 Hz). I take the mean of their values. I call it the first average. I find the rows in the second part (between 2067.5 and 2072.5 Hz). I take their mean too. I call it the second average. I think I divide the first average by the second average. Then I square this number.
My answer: 1.4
